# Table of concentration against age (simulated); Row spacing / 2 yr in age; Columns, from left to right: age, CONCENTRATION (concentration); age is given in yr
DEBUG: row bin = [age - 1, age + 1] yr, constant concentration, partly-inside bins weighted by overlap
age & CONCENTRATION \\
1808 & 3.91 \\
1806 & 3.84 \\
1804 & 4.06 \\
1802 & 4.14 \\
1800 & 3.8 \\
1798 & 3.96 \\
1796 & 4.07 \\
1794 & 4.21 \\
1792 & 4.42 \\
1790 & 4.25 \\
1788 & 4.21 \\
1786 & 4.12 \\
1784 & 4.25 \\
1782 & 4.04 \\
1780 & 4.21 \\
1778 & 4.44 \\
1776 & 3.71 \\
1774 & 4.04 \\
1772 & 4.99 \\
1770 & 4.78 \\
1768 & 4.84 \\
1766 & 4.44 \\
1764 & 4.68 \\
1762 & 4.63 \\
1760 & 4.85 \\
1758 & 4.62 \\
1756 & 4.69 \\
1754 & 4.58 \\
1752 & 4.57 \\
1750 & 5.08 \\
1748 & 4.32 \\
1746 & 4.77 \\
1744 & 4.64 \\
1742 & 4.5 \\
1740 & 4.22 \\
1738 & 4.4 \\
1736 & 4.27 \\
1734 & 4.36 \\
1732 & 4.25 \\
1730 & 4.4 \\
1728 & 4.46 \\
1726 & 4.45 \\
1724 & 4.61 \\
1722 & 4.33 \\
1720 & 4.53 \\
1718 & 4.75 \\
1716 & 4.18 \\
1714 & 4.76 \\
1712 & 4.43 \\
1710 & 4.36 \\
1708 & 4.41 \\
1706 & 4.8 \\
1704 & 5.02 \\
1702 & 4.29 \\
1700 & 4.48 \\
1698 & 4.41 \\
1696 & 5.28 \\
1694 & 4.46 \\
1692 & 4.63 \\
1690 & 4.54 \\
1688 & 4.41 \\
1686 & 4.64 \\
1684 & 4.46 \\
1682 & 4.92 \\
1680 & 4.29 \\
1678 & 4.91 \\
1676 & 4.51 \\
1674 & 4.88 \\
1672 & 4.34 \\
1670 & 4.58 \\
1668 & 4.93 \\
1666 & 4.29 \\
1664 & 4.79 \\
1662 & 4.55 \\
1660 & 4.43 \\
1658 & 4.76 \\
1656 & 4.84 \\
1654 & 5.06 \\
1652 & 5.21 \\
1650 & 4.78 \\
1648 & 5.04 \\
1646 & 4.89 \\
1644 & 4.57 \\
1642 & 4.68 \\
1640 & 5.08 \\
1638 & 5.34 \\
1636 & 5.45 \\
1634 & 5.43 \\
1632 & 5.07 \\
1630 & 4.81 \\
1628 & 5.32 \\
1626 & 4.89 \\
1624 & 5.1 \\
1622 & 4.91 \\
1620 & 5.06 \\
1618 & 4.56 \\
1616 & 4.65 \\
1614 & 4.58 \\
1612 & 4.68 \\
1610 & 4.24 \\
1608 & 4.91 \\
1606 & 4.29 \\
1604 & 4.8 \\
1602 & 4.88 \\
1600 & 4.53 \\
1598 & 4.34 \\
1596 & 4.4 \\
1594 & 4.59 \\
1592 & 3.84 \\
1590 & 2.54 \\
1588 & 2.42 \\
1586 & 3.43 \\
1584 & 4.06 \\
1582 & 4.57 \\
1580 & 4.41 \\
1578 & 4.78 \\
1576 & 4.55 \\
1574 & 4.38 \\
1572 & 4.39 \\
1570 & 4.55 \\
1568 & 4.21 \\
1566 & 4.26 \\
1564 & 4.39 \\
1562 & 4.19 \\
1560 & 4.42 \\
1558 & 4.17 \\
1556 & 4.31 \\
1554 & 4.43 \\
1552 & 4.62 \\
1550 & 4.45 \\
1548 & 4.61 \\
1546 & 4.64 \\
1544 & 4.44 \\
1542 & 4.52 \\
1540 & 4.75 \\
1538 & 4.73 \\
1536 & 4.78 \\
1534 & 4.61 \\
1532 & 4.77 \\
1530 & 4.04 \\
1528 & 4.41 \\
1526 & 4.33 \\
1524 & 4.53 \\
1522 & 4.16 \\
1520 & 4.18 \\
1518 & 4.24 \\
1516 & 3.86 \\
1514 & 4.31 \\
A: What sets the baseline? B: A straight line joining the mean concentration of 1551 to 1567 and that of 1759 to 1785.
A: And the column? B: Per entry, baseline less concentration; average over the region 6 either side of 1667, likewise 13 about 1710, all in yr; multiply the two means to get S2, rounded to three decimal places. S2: 0.017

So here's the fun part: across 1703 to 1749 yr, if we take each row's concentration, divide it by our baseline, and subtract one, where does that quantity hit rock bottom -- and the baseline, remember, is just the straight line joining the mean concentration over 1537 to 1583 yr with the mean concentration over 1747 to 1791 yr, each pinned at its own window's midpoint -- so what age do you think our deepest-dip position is 1716 yr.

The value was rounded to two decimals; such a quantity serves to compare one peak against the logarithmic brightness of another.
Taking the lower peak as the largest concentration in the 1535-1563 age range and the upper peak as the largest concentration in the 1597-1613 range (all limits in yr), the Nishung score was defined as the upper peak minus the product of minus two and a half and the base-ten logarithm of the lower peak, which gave 6.61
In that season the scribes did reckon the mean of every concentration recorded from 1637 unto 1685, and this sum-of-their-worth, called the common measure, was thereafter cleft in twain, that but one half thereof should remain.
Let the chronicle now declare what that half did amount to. 2.38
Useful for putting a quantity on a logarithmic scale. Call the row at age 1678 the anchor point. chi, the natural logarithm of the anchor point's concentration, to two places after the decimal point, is 1.59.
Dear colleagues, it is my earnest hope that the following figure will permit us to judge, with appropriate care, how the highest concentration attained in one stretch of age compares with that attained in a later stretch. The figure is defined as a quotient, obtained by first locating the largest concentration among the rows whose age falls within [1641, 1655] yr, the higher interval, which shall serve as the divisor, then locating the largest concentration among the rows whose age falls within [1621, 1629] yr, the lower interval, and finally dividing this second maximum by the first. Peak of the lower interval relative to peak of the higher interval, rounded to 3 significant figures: 1.02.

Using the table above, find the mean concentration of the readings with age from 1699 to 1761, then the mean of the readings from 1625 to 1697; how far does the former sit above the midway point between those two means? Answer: -0.14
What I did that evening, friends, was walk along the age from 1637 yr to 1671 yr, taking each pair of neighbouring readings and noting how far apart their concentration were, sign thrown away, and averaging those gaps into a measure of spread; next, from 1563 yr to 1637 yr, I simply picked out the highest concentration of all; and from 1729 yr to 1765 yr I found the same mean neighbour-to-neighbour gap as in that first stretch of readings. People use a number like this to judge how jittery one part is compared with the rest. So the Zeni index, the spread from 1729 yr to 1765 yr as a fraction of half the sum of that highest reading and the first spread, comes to 0.074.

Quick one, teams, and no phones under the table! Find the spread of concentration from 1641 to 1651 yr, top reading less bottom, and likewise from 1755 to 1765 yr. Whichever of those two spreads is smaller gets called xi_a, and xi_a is 0.2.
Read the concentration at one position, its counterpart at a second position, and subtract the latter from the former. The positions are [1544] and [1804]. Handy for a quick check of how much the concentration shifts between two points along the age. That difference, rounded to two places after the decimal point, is 0.38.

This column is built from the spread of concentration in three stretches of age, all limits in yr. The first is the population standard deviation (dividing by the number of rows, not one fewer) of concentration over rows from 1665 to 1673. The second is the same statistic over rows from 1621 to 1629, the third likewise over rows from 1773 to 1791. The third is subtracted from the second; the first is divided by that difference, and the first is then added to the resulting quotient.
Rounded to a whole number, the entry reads -14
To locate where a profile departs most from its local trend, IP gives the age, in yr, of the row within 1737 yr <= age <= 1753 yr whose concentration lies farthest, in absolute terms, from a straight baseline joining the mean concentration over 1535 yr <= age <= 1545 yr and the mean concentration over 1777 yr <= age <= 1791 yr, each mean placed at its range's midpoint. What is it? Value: 1750 yr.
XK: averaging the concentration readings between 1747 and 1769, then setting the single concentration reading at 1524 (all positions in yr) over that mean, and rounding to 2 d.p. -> 0.97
